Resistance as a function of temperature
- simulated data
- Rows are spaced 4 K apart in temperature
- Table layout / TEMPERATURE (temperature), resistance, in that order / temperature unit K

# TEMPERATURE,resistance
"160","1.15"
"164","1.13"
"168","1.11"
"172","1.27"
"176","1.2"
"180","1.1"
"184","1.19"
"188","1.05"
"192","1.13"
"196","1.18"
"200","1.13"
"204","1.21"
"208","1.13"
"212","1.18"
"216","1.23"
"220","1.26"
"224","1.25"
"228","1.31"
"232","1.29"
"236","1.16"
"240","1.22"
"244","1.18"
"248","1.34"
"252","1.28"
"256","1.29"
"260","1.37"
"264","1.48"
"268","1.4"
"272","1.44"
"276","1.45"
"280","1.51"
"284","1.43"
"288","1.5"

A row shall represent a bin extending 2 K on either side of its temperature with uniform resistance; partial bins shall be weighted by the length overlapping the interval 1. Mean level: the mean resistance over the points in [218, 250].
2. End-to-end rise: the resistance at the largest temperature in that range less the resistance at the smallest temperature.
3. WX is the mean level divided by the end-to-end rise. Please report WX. 16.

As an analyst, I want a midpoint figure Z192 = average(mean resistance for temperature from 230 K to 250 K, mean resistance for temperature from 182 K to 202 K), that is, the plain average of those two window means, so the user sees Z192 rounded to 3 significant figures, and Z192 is 1.19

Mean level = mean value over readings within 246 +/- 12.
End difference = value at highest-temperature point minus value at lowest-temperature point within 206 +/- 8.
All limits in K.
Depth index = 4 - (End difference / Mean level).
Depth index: 3.96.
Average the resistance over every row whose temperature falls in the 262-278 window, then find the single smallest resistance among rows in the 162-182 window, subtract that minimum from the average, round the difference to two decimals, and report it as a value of 0.34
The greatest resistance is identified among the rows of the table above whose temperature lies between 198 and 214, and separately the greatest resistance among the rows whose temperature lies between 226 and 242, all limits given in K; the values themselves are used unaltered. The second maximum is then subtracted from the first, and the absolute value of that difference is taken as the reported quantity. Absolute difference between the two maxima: 0.10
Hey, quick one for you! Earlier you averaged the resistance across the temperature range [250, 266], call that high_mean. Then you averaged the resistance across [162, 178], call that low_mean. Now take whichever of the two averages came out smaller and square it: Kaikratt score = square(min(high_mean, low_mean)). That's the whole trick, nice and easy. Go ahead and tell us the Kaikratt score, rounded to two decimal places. 1.39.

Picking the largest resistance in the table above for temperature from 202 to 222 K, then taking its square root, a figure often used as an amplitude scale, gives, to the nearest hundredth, 1.12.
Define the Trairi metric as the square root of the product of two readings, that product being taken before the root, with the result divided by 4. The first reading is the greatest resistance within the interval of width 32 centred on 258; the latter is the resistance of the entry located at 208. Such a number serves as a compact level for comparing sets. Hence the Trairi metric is 0.323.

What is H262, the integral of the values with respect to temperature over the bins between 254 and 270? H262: 22.2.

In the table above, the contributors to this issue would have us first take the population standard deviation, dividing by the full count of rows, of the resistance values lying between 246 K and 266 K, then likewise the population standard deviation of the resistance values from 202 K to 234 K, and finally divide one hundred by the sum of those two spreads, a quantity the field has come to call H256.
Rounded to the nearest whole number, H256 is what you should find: 788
